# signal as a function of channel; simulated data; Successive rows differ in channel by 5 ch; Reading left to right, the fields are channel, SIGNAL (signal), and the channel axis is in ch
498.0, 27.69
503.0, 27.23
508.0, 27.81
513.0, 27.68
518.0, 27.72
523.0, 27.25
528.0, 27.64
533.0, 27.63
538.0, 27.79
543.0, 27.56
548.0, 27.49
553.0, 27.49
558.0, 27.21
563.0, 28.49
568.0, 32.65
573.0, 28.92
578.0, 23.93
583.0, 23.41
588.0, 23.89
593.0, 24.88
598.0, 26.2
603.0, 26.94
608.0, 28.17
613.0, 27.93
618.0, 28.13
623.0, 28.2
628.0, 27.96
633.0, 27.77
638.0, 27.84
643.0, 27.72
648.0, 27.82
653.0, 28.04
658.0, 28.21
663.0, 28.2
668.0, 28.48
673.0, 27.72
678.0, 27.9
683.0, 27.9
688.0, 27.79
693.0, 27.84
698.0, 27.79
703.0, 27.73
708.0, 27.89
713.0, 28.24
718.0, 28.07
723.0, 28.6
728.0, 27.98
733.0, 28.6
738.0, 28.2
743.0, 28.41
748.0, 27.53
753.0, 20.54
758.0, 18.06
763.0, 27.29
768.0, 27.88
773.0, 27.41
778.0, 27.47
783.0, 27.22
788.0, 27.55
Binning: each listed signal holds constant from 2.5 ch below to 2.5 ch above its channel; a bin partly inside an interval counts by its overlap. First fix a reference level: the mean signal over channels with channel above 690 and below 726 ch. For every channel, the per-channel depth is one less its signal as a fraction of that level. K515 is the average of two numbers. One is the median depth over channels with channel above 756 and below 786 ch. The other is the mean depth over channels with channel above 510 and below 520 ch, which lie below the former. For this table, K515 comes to 0.018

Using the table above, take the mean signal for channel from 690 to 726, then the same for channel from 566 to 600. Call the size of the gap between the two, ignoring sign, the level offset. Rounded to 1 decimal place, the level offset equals 1.8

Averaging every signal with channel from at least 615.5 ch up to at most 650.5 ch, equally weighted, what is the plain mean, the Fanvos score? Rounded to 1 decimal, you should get 27.9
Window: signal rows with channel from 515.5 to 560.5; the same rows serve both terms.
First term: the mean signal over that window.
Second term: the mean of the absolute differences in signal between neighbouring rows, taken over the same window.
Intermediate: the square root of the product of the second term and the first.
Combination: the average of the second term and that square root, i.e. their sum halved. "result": 1.3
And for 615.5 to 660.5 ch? 1.1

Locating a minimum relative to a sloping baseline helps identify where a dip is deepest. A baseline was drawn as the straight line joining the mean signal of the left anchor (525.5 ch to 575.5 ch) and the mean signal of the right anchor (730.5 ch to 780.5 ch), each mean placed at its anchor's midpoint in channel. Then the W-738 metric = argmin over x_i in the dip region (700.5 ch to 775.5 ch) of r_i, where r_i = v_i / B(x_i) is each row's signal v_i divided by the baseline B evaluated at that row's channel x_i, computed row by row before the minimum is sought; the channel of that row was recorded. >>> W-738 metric 758.0 ch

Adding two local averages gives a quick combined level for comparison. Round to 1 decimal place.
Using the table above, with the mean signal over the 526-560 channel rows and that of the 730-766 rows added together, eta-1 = 53.1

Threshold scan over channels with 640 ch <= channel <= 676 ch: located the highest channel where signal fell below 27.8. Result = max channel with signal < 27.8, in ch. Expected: 673.0 ch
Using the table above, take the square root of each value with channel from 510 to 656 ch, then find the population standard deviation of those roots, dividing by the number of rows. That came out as 0.16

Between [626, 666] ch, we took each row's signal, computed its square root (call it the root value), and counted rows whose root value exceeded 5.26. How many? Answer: 8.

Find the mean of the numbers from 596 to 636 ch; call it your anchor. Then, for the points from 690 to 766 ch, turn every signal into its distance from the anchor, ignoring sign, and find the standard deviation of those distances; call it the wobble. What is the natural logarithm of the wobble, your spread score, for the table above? 1.0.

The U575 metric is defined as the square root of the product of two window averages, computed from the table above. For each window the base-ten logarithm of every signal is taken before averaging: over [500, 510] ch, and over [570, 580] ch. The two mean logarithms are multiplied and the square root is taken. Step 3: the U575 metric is 1.43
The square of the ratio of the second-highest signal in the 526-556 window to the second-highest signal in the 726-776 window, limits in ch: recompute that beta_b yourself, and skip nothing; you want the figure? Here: 0.95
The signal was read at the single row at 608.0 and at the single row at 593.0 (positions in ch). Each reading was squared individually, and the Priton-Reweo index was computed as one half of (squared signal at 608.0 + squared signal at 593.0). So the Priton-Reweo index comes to 706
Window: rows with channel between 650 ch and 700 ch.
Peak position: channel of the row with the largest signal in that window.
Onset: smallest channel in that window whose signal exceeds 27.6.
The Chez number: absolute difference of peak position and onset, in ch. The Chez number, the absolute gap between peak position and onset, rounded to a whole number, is 15 ch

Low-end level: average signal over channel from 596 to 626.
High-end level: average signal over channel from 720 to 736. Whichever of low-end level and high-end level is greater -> 28.4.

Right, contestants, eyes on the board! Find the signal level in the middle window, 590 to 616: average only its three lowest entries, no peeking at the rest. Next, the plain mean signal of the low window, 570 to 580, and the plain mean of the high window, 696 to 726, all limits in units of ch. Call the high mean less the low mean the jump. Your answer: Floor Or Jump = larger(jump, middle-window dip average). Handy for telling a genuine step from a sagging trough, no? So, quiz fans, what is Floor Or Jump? 26.0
